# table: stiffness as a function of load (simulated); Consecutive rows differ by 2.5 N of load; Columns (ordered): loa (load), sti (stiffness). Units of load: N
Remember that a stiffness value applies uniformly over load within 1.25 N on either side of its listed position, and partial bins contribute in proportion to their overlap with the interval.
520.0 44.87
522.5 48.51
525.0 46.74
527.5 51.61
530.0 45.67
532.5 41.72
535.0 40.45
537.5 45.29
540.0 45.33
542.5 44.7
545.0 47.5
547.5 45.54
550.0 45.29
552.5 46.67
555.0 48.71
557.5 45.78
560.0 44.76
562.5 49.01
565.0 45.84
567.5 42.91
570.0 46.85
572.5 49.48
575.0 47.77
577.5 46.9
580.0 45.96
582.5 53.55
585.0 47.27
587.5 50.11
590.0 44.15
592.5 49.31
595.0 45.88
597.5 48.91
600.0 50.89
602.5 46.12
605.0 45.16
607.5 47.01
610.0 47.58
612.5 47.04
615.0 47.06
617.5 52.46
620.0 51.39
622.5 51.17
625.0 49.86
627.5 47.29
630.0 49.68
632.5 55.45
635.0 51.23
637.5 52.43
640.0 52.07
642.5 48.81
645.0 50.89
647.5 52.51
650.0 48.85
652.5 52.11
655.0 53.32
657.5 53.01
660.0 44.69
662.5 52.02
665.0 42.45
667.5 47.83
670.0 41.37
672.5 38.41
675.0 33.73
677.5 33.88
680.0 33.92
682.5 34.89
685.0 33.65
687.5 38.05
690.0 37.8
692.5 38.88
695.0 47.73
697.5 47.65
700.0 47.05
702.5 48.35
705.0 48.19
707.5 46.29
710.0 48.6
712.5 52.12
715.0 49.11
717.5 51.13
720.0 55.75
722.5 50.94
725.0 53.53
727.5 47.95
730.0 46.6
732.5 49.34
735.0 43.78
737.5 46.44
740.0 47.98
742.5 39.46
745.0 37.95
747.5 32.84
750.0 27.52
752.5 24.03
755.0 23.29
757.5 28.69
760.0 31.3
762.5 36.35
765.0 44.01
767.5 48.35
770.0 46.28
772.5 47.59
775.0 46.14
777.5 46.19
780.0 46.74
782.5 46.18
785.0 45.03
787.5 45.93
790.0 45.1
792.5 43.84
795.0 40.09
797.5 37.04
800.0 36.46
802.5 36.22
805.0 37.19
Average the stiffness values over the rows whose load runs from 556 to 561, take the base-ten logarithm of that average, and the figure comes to 1.66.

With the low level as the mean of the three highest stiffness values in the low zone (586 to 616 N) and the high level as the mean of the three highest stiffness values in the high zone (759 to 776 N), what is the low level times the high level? 2375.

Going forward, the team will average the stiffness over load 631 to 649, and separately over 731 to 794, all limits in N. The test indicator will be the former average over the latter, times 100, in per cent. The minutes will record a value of 127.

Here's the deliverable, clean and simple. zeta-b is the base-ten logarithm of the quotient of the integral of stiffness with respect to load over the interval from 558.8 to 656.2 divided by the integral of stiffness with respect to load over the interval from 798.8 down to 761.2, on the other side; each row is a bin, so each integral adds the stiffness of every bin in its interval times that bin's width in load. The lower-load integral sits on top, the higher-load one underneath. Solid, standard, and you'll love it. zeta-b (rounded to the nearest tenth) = 0.5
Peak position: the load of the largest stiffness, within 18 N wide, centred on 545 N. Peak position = 545.0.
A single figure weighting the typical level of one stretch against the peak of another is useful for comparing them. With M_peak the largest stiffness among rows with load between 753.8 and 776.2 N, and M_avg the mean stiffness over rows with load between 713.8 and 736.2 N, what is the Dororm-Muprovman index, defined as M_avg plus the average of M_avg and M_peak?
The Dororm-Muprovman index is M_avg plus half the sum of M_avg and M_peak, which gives 99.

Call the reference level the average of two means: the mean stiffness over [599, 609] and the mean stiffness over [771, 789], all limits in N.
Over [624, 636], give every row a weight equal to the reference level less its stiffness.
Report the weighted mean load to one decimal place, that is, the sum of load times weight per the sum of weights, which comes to 631.4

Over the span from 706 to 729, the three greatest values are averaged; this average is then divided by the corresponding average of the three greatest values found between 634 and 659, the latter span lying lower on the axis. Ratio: 1.02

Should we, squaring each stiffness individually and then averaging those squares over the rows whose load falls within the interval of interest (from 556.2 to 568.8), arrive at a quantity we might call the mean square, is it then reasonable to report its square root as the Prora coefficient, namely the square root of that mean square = 45.7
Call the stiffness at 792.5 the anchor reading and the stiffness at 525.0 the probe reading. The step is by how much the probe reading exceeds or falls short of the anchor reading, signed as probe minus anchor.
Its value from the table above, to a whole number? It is 3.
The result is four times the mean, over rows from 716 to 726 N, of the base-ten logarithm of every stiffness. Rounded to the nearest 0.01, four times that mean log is 6.89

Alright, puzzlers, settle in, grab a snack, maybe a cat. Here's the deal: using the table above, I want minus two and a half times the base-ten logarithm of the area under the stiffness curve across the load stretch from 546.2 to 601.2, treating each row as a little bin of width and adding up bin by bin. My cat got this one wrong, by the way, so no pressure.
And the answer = -8.54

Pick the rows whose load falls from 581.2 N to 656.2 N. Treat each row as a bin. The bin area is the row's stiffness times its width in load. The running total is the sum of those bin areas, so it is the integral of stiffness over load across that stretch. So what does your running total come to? 3724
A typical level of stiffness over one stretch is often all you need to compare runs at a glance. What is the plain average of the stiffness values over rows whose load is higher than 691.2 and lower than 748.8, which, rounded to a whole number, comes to 47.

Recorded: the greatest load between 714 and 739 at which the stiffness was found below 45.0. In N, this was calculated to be 735.0 N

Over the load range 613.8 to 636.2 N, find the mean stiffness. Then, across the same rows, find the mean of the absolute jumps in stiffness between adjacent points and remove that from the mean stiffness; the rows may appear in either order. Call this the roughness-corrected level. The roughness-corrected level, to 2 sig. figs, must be 48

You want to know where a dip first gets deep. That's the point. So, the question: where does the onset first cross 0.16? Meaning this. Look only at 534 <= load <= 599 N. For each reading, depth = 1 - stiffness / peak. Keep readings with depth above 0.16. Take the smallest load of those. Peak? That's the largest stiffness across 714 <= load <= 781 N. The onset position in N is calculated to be 535.0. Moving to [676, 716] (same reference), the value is 677.5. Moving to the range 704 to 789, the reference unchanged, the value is 707.5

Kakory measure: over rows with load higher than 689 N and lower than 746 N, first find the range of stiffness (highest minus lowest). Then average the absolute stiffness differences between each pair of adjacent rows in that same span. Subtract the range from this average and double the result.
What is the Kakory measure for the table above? -30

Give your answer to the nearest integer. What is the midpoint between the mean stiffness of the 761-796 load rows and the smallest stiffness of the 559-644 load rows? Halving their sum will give 44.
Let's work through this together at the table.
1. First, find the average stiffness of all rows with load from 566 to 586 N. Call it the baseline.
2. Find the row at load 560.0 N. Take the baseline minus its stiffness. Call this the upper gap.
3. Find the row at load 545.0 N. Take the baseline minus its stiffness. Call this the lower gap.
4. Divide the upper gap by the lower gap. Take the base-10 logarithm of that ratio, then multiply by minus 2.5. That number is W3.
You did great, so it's -4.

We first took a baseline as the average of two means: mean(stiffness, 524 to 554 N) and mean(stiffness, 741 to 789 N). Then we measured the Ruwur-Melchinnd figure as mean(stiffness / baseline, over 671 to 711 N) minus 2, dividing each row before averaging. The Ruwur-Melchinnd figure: -1.03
